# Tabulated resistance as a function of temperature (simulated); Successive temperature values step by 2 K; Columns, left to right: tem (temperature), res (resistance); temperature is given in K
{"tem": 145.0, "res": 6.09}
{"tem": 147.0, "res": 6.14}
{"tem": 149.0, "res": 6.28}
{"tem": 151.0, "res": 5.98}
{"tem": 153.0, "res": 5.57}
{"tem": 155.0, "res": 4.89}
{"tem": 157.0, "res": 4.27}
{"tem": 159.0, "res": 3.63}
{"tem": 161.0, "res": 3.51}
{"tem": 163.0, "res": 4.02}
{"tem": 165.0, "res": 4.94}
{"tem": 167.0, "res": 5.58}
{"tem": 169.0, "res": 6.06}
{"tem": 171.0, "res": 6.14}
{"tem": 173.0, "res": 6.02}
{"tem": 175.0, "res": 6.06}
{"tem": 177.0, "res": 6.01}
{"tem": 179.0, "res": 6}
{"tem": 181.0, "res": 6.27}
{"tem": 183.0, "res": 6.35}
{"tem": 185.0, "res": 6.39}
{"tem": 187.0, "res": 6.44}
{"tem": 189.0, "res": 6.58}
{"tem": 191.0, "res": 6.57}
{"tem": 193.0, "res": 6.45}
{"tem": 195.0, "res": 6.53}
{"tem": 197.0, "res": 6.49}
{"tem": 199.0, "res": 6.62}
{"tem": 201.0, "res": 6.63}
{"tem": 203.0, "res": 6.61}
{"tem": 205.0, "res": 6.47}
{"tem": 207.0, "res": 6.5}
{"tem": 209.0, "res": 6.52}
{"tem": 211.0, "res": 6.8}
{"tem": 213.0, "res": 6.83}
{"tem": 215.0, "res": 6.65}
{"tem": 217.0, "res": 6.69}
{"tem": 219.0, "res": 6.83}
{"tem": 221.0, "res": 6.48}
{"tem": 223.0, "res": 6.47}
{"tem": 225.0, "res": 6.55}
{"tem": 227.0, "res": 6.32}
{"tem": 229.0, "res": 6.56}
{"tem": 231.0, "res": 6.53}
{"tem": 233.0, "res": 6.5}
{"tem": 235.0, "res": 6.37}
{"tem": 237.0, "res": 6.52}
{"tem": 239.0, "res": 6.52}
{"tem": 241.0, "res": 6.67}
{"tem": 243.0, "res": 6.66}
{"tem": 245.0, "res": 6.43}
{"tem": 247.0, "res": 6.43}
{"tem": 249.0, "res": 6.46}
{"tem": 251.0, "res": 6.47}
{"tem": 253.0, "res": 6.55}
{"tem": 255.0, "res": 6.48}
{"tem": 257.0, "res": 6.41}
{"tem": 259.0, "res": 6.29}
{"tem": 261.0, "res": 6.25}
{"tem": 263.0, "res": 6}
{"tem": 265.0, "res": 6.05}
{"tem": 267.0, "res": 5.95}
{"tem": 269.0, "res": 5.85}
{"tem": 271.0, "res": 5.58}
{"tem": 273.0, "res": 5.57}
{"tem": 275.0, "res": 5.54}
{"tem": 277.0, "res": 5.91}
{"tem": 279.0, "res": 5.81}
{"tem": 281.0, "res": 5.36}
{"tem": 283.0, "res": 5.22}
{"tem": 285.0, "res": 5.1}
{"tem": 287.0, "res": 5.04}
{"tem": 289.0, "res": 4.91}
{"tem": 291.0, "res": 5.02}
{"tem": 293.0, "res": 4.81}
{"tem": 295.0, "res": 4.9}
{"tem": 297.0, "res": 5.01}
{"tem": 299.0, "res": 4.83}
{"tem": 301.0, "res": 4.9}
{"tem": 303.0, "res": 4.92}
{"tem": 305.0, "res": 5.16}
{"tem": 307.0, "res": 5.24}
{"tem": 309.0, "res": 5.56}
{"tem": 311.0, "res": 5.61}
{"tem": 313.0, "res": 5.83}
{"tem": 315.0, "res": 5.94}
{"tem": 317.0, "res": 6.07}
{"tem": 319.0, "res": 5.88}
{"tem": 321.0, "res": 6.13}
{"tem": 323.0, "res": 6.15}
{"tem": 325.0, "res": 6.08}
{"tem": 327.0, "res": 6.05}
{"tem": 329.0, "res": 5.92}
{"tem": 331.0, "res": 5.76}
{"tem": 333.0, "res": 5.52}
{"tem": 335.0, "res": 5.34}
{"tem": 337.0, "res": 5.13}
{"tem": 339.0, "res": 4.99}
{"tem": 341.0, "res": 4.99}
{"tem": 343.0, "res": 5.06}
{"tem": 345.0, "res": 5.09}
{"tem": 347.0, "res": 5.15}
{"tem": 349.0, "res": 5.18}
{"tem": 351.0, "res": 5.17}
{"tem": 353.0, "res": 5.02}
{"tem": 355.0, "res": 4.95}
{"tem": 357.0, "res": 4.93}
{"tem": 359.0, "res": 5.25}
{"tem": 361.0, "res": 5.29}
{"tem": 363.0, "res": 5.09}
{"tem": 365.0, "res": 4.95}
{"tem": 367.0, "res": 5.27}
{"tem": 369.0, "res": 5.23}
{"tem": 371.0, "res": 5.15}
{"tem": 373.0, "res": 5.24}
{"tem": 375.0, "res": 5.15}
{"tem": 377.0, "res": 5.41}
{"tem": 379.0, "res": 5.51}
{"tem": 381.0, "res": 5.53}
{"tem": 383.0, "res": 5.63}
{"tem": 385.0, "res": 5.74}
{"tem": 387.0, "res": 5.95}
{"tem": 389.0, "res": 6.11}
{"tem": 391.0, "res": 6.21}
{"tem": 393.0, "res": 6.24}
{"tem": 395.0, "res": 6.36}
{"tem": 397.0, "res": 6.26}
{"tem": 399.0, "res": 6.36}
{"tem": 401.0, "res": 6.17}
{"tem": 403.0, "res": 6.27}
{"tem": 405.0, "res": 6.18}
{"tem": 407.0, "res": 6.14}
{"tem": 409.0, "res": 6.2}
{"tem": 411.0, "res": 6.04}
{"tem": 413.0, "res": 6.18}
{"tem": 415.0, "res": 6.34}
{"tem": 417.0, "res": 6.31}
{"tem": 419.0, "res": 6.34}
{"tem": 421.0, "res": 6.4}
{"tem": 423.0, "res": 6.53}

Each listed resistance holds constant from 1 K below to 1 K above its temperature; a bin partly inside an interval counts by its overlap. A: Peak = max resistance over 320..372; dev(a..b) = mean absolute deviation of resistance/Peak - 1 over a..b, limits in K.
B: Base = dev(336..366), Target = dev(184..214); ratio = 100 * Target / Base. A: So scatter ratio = 103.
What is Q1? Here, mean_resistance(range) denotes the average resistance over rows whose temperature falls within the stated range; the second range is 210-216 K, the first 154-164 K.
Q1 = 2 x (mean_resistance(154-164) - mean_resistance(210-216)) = -5.4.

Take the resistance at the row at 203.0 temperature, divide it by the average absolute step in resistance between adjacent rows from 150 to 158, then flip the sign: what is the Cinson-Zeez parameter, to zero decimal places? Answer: -12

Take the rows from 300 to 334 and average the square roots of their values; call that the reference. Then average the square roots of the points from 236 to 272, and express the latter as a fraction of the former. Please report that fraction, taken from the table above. 1.05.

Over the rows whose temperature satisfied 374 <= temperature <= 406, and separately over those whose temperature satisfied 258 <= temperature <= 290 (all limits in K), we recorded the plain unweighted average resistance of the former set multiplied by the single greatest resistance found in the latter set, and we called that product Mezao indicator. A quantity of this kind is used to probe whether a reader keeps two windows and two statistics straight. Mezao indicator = 37.4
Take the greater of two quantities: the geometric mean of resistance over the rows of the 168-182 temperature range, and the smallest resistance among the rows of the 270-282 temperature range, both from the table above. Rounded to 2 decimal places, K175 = 6.08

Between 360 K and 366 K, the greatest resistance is 5.29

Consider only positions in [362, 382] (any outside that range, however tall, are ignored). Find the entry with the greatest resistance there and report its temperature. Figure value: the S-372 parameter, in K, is 381.0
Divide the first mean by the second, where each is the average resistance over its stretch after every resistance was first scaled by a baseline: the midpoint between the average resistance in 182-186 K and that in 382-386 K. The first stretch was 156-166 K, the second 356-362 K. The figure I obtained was 0.79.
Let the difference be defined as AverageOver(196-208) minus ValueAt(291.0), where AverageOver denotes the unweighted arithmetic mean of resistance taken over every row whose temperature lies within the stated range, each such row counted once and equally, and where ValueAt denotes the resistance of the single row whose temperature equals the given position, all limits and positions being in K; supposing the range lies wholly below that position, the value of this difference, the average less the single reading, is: 1.5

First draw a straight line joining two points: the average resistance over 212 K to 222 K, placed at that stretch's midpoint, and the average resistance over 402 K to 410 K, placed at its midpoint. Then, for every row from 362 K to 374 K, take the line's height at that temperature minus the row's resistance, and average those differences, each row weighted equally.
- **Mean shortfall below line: 1.1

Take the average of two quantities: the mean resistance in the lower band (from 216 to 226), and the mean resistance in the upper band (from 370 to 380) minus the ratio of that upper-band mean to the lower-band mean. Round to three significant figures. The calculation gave 5.55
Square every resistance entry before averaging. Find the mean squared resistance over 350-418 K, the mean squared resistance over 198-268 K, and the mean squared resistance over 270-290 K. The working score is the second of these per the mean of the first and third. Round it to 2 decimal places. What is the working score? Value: 1.36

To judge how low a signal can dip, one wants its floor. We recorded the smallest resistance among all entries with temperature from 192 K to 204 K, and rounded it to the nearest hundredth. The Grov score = 6.45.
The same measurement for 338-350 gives 4.99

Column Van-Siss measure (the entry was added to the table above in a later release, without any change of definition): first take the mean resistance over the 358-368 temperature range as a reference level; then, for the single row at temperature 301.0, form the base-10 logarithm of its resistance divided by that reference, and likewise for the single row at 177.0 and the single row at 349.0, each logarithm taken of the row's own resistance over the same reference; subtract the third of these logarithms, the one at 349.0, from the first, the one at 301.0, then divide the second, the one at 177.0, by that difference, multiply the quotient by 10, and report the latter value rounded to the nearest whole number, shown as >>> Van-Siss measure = -27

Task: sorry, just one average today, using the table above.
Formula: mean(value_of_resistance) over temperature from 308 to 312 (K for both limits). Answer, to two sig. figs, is 5.6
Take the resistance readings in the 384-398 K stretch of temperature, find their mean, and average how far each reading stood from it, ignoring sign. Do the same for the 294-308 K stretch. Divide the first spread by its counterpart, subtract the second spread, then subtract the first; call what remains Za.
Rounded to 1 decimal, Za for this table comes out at 1.1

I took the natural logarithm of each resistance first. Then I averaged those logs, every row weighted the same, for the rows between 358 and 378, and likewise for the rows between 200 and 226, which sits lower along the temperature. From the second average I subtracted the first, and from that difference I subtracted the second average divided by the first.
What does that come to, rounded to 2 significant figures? -0.91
